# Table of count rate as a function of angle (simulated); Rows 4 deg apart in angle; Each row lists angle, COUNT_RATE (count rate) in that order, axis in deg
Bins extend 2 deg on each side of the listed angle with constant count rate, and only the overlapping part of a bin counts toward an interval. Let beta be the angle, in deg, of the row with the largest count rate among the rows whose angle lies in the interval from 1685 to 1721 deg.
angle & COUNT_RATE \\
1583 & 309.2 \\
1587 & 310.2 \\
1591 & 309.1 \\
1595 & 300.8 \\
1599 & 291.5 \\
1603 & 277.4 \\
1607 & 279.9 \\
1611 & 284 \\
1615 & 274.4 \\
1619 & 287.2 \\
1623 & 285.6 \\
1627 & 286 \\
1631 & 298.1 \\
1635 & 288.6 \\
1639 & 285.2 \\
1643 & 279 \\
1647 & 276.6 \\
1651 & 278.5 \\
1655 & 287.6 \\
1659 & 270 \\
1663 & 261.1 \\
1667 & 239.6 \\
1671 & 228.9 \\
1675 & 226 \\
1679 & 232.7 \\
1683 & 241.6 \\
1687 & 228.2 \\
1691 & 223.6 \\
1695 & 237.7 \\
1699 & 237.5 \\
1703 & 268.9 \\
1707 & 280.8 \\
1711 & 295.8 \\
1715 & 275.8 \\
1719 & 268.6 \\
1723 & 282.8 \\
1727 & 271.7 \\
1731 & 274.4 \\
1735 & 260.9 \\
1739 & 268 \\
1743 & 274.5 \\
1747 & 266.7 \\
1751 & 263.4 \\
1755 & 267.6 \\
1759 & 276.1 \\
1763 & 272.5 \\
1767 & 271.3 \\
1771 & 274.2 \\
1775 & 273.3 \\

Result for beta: 1711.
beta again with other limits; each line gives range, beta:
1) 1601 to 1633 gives 1631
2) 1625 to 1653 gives 1631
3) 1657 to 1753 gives 1711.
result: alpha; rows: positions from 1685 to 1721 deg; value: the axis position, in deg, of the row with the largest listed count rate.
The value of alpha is 1711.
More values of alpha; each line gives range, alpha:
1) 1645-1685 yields 1655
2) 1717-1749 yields 1723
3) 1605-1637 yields 1631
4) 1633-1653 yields 1635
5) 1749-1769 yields 1759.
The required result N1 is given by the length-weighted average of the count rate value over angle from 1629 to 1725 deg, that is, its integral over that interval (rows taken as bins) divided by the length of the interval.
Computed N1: 262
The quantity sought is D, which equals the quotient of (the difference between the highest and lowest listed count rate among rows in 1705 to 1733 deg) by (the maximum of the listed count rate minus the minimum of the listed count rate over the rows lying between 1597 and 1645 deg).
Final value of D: 1.1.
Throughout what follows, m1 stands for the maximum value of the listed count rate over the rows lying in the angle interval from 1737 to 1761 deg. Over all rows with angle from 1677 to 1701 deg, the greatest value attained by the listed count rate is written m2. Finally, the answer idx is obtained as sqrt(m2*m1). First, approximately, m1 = 276.1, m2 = 241.6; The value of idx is 258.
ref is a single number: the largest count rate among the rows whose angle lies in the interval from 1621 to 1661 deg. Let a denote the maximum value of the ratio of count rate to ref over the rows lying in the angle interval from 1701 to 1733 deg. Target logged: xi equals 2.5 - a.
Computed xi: 1.51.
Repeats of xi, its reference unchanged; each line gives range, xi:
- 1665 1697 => 1.69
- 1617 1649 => 1.50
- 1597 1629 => 1.52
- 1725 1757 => 1.58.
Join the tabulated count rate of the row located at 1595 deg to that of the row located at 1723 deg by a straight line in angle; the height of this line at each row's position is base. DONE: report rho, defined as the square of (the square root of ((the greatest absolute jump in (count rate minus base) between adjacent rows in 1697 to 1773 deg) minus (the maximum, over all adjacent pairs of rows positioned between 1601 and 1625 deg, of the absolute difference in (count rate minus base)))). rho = 18.6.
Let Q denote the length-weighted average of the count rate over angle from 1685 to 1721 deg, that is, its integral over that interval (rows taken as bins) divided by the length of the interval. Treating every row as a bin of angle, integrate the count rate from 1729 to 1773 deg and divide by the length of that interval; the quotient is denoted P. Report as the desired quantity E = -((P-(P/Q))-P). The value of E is 1.05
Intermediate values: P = 270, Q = 257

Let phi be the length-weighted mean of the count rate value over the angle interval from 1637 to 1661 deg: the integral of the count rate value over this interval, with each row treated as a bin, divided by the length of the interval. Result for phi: 279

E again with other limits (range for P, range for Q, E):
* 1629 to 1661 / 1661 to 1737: 1.11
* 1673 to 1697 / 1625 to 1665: 0.82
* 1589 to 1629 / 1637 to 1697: 1.14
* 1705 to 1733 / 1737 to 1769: 1.03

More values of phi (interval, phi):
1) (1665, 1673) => 234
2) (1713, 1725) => 276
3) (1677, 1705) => 239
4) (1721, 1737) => 272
